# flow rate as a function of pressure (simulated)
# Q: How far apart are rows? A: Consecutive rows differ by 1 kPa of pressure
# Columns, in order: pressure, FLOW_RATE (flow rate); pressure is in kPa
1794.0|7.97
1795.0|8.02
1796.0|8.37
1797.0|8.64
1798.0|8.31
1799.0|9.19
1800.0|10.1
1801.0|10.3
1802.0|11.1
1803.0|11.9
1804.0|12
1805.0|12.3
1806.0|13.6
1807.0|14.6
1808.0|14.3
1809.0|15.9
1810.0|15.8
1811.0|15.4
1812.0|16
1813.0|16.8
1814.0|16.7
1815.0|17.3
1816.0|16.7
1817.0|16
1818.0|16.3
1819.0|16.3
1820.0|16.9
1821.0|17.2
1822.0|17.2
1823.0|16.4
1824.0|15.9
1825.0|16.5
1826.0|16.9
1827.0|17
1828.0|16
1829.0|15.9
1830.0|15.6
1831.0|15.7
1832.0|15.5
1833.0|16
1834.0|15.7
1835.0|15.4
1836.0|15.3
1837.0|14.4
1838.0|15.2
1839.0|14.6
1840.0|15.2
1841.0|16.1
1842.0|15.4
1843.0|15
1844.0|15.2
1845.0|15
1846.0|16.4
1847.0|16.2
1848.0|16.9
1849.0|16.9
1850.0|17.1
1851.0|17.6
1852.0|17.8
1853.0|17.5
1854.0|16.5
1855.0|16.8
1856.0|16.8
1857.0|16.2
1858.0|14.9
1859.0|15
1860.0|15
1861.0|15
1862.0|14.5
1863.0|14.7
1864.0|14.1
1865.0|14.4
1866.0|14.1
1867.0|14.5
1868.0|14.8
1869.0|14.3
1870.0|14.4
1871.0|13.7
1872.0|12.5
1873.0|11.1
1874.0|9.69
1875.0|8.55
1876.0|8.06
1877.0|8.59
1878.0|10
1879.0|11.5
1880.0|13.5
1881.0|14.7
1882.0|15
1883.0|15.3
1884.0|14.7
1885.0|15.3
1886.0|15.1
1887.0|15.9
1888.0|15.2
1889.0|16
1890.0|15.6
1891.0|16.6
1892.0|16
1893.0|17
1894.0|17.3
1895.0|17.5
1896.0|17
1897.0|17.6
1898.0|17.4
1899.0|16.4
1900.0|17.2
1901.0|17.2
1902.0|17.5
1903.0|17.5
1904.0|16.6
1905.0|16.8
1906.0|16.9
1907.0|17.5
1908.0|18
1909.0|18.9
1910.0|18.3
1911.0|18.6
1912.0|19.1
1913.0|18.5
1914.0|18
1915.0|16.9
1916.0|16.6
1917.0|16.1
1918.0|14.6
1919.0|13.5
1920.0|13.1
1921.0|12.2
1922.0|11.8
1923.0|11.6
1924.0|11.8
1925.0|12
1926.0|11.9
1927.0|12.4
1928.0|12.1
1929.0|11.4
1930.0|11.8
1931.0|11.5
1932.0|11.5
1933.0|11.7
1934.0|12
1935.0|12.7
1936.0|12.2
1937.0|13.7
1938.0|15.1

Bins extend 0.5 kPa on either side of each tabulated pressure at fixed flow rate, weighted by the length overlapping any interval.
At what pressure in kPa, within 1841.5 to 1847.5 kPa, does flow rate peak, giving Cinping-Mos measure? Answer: 1846.0 kPa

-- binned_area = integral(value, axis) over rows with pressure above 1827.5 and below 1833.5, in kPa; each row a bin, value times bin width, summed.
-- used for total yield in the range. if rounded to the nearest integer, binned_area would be 95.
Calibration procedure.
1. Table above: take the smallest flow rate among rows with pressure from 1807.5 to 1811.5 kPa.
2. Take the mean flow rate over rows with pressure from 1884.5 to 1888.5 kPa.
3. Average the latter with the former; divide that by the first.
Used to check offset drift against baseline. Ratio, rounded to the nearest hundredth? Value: 1.04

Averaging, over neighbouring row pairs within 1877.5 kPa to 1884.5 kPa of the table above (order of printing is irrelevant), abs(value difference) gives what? 0.98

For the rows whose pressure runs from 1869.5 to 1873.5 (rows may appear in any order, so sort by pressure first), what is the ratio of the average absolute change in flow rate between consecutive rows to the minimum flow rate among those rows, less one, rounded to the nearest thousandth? -0.901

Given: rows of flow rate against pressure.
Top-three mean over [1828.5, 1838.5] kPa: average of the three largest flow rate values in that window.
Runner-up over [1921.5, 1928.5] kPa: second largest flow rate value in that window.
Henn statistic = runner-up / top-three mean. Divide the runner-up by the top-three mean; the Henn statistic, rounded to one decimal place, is 0.8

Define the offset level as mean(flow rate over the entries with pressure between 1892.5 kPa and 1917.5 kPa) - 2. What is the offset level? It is 15.5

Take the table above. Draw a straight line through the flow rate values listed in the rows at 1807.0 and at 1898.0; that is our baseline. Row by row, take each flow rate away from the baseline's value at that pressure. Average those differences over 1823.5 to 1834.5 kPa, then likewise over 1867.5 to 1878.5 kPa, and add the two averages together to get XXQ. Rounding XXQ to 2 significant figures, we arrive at 4.4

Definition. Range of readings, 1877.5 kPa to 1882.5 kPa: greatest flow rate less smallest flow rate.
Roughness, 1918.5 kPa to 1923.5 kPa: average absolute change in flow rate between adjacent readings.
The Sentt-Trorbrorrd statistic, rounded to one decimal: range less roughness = 4.5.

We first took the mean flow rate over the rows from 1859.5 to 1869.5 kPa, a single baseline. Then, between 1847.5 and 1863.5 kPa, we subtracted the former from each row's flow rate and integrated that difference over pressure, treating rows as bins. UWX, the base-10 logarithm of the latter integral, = 1.42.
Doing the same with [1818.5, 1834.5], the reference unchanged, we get 1.45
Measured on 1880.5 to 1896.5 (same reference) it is 1.33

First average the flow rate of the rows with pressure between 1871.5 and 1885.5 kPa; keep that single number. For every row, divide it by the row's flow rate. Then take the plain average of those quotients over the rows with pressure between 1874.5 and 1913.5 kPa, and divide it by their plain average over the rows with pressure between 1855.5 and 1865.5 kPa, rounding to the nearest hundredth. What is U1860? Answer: 1.00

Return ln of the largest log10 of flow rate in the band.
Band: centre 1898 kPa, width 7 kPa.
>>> 0.22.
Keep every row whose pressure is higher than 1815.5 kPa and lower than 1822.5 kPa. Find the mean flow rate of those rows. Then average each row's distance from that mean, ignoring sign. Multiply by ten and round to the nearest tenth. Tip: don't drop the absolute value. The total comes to 3.9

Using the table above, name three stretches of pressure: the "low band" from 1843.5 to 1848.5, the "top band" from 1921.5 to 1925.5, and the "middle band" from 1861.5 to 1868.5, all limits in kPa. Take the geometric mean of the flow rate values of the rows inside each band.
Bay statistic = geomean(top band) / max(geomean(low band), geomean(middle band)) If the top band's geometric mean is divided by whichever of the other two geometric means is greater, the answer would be 0.74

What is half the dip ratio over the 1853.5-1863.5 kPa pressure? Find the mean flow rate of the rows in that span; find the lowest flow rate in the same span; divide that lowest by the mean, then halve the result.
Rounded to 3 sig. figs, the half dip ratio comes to 0.467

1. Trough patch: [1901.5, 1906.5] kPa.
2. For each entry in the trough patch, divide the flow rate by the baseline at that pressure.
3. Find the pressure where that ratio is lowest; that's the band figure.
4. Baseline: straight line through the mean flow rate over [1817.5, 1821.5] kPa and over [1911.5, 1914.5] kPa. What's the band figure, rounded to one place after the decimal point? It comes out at 1904.0 kPa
